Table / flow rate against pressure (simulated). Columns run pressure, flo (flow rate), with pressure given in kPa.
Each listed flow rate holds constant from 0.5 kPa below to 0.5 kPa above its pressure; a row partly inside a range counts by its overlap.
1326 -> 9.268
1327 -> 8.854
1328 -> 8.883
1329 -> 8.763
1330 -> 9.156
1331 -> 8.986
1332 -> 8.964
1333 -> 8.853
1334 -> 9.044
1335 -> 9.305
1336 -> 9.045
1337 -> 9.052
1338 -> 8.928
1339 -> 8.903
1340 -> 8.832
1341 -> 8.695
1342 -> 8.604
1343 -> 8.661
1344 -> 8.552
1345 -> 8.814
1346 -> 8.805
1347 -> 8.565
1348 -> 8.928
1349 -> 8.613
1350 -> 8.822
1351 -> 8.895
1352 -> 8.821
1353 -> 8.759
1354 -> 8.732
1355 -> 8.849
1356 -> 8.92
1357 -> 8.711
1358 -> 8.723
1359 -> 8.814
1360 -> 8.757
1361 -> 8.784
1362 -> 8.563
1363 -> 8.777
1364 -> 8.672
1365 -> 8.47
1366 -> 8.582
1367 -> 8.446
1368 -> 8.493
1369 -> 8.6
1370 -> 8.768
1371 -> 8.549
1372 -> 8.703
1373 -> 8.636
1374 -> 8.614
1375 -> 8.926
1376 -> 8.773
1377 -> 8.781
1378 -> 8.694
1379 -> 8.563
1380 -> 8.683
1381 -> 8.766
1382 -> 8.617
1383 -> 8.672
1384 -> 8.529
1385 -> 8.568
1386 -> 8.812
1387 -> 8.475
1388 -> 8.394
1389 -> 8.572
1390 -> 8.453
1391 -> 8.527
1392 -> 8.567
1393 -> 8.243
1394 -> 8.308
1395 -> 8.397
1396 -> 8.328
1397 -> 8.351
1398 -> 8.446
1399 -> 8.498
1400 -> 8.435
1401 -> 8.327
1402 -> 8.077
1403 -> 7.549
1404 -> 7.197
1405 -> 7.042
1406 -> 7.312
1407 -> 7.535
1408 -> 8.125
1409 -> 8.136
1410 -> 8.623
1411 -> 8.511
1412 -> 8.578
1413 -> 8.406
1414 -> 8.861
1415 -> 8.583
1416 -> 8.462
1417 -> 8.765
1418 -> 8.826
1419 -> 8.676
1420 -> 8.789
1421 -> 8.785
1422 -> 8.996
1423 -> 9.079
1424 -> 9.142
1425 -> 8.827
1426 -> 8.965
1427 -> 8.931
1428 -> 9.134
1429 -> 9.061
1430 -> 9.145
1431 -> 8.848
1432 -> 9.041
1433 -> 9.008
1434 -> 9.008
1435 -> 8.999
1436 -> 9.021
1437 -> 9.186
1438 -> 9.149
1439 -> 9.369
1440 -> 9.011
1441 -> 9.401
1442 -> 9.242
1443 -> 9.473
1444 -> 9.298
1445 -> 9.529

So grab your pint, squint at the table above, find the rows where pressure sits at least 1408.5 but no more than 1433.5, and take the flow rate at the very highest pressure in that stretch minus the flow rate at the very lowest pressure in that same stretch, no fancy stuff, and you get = 0.87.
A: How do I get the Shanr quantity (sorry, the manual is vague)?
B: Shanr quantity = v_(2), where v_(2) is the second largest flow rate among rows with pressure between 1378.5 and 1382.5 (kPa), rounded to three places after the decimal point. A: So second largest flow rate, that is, 8.683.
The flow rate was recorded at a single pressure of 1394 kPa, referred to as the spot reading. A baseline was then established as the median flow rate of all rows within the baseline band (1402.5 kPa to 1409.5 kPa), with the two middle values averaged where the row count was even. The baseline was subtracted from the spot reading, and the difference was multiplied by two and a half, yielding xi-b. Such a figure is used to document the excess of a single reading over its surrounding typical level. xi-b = 1.9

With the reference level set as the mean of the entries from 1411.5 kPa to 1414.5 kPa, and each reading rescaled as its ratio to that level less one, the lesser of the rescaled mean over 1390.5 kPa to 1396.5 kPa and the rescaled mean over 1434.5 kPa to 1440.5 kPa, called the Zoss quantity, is -0.026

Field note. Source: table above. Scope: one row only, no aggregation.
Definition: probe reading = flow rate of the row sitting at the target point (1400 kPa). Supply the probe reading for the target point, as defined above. 8.435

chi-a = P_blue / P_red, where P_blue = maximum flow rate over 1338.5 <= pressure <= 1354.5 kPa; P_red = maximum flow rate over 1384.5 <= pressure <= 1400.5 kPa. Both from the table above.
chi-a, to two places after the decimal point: 1.01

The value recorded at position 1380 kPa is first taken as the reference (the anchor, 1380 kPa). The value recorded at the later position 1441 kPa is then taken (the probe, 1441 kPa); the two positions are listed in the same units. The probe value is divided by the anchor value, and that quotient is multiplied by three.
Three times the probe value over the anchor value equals 3.25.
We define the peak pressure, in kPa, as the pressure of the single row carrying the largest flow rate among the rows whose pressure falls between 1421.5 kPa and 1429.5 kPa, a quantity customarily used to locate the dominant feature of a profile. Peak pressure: 1424 kPa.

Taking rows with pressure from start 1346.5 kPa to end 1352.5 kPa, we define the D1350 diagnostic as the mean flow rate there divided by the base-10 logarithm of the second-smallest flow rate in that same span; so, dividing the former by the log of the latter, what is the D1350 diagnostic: 9.38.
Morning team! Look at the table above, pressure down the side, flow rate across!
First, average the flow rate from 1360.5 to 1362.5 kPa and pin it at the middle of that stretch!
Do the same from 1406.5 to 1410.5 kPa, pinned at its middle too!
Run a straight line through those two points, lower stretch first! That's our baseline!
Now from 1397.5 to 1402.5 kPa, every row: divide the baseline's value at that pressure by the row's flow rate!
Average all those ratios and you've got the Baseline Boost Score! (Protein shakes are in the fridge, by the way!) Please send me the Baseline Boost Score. 0.982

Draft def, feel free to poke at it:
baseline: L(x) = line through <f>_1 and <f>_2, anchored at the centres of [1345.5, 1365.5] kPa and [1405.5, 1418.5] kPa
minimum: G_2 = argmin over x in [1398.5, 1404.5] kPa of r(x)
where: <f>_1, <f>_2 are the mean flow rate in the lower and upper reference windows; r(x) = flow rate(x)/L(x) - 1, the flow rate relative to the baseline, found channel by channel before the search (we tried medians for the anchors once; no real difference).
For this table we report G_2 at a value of 1404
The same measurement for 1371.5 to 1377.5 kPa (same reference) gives 1374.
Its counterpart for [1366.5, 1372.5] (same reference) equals 1367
